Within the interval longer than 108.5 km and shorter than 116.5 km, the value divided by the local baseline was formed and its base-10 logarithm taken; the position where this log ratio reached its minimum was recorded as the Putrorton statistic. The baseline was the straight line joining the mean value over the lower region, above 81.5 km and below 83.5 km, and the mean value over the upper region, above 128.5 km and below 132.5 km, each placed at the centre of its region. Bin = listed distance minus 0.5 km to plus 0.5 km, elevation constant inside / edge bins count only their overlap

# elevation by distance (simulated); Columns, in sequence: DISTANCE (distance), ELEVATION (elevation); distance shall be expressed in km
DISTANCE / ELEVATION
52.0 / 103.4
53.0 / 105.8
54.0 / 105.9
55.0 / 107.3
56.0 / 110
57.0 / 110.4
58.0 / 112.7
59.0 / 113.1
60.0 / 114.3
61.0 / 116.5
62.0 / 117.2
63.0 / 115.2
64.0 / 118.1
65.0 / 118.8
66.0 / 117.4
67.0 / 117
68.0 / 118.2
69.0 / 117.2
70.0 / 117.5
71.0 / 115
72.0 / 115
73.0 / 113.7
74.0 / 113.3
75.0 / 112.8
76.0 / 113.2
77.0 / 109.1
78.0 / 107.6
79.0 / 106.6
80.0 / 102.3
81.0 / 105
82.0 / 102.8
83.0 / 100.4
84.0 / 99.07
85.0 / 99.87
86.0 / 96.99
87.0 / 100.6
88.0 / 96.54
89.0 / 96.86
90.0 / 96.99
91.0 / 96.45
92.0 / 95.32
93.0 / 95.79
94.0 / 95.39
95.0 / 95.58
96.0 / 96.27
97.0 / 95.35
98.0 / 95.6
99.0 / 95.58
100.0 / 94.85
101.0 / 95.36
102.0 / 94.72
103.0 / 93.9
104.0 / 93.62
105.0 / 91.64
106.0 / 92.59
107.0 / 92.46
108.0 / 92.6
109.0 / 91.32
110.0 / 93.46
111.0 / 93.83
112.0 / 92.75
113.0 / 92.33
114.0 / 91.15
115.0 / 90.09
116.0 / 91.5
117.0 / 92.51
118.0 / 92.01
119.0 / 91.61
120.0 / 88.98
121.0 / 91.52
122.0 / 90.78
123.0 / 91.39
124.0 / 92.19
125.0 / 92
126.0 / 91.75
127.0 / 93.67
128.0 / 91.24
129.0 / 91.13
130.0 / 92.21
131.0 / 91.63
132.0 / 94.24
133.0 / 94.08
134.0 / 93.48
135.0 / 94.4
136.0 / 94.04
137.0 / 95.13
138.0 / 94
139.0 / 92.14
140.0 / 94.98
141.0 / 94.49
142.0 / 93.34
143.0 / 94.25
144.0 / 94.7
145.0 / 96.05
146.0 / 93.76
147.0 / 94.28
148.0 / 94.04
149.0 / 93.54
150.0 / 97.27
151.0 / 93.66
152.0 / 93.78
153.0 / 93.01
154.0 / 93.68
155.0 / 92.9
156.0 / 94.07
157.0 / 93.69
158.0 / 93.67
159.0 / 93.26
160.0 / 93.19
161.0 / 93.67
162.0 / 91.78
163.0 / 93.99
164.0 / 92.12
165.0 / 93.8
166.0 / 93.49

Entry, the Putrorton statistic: 115.0 km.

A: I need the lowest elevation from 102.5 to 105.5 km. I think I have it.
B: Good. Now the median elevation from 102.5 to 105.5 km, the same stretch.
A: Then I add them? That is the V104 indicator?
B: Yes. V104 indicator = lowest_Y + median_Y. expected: 185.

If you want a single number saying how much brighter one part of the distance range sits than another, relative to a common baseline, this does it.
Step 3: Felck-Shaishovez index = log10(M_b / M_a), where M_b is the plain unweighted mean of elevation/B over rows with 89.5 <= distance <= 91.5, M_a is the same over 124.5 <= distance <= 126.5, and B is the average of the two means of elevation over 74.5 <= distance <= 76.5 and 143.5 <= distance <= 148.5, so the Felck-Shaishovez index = 0.022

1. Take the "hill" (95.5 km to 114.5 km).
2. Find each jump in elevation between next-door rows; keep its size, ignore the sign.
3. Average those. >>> 0.77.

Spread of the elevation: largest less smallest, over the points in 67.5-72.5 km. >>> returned 3.2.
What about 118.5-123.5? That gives 2.6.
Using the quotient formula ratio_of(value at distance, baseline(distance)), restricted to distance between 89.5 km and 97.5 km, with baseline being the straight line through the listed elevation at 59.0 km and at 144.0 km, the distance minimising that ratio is 92.0 km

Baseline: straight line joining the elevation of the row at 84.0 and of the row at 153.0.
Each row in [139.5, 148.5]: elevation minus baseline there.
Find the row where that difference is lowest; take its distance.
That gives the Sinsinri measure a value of 142.0 km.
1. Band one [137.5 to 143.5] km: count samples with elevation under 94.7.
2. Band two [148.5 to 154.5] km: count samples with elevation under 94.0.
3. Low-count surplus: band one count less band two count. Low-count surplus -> 0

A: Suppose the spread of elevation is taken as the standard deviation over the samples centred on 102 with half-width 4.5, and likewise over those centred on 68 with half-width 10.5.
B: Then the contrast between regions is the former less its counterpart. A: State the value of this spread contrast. -1.6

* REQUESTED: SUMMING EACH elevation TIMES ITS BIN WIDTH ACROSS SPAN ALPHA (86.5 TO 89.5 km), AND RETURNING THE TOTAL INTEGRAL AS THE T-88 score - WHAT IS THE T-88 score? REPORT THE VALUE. 294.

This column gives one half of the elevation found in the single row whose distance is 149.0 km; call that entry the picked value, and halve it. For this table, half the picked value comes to 46.8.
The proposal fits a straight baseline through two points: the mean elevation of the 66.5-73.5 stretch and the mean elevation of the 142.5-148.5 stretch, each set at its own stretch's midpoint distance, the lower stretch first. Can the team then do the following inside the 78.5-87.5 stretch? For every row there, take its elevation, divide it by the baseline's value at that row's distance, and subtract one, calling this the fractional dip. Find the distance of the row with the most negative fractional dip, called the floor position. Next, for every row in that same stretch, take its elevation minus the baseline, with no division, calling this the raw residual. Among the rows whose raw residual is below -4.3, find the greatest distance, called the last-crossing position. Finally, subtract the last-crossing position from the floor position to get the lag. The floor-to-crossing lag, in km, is -1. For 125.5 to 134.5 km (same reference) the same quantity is -8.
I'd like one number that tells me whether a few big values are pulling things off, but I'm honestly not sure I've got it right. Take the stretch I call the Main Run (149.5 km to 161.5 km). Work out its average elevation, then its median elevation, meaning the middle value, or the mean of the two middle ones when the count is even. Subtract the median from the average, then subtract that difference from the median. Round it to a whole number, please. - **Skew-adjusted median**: 94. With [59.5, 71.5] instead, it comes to 118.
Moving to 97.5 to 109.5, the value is 94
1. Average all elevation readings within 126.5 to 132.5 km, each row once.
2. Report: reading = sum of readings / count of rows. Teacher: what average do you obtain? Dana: 92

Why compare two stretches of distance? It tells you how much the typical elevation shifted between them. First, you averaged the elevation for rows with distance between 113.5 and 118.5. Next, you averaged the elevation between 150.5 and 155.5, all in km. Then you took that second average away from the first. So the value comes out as -2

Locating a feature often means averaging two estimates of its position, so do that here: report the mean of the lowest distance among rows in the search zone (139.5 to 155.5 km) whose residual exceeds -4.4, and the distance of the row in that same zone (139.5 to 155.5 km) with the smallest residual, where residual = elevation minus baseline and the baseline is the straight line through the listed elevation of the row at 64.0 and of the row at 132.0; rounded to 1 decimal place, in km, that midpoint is 141.0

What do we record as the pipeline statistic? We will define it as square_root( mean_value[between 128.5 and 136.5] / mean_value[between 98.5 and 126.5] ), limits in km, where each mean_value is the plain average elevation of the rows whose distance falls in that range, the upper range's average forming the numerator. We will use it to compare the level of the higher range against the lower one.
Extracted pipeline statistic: 1.00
